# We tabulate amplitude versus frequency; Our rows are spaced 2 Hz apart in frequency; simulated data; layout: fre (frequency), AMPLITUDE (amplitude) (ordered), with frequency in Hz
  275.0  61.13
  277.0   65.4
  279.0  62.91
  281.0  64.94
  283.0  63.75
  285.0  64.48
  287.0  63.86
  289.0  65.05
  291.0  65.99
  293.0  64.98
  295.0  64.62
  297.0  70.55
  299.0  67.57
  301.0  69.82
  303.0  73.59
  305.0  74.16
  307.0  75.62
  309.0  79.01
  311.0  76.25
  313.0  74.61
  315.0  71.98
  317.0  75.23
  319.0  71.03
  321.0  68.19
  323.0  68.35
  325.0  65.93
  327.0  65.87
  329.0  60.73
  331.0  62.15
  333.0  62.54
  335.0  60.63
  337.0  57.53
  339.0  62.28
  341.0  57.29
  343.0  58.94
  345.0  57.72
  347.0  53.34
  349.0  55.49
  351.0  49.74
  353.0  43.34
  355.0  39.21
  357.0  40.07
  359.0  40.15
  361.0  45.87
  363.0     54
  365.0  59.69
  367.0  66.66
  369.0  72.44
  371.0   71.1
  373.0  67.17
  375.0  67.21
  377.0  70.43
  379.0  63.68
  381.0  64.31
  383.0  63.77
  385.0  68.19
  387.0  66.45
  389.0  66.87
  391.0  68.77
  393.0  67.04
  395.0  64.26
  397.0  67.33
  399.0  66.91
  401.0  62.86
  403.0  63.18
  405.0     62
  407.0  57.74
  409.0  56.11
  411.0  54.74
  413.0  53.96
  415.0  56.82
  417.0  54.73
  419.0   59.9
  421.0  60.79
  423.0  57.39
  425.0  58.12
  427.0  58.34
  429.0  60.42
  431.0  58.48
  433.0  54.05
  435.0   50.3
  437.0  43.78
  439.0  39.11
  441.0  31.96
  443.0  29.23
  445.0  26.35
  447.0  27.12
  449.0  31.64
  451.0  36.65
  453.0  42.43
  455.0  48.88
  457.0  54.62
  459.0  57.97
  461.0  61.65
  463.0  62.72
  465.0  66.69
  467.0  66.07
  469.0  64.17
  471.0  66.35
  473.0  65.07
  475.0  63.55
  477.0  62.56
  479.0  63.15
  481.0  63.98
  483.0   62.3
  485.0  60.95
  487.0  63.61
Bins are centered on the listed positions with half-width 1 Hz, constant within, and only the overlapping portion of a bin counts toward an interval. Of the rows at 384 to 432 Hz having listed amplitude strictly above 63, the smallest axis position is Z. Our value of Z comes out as 385.0 Hz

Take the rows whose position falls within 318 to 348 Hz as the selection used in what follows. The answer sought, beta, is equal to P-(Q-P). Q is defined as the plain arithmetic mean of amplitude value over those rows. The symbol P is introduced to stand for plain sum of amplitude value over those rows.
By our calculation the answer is 1803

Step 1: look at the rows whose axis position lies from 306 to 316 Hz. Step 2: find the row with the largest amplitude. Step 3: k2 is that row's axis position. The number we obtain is 309.0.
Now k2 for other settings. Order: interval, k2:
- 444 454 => 453.0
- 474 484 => 481.0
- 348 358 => 349.0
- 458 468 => 465.0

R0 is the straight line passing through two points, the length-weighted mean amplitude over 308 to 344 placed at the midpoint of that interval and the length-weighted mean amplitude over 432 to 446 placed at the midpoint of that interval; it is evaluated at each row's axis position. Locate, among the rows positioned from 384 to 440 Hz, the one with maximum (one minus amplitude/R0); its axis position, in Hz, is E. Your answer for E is 439.0 Hz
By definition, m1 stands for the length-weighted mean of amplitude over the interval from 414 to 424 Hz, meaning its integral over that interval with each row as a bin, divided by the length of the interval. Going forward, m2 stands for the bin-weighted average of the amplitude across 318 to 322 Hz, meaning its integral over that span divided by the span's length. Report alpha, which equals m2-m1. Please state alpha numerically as 12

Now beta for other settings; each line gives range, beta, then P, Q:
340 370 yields 1535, 794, 53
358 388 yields 1819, 941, 63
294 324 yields 2089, 1081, 72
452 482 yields 1759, 910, 61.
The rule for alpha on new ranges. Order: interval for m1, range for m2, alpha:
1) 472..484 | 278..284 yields 0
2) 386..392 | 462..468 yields -2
